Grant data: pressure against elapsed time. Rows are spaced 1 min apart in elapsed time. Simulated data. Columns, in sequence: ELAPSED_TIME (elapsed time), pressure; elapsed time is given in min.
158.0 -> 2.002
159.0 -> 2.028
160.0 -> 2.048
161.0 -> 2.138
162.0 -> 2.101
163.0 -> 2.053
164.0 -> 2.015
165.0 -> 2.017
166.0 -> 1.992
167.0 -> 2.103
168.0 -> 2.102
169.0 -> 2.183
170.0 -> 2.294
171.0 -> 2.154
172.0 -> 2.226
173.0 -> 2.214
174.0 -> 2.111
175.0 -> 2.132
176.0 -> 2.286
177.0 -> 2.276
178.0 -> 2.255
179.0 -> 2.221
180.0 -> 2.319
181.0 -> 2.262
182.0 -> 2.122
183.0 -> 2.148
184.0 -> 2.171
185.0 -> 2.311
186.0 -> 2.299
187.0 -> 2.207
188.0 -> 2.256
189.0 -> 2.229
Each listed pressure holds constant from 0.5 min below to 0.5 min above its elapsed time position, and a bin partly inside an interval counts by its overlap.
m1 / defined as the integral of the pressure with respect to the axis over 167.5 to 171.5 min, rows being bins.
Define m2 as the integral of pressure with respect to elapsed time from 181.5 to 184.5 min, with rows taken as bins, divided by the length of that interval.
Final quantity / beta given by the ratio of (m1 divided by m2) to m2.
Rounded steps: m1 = 8.7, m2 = 2.15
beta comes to 1.9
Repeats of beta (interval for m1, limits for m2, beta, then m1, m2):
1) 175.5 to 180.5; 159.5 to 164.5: 2.6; 11.4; 2.07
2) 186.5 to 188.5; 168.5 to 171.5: 0.9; 4.5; 2.21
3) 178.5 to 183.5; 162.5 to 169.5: 2.6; 11.1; 2.07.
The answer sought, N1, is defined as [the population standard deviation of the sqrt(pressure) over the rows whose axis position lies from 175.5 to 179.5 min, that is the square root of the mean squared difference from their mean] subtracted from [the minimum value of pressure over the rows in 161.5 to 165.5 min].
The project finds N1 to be 2.01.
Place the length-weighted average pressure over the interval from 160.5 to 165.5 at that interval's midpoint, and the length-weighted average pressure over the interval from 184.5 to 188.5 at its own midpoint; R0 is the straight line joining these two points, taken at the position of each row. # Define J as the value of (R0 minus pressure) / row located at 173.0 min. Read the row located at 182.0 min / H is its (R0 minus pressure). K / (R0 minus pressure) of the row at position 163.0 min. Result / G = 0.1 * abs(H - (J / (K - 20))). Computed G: 0.010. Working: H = 0.107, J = -0.06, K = 0.012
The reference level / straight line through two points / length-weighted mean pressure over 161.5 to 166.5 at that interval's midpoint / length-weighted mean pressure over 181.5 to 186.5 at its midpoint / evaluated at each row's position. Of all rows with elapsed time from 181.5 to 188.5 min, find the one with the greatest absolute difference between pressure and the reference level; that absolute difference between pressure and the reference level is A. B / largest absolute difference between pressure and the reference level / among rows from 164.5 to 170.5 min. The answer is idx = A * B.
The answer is 0.0190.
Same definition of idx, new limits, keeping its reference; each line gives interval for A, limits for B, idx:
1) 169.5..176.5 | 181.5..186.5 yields 0.0190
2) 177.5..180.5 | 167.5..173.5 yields 0.0296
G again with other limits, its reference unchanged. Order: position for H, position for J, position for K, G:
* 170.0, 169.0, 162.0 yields 0.017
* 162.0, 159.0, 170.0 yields 0.004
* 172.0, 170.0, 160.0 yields 0.009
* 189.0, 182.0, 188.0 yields 0.007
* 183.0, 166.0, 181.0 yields 0.009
